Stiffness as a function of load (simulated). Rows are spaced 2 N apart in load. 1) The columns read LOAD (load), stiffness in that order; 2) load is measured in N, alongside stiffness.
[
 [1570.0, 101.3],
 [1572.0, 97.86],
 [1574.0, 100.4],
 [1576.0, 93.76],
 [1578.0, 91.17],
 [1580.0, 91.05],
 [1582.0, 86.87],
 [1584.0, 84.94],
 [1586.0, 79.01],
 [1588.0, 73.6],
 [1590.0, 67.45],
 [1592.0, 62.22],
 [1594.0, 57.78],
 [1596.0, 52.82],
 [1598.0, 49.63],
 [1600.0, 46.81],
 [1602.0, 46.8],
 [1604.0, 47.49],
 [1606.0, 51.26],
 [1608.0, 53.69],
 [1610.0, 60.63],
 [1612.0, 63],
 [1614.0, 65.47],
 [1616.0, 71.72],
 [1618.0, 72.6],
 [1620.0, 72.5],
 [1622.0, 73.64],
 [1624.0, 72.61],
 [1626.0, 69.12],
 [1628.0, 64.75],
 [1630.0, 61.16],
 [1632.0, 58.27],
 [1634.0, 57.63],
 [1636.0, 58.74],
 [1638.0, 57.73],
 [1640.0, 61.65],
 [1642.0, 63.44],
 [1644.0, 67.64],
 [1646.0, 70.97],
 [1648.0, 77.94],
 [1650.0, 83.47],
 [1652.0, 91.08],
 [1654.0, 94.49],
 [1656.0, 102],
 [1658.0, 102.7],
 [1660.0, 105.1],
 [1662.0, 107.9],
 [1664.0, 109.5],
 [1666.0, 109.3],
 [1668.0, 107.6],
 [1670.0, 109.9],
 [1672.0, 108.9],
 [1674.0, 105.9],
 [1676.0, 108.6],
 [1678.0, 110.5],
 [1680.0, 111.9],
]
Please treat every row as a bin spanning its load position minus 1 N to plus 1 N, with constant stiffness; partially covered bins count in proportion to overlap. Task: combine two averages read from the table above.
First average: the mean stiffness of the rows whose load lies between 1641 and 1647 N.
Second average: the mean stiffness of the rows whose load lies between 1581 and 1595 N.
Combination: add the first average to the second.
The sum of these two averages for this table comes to 140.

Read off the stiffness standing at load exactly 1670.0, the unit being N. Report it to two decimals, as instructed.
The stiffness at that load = 109.90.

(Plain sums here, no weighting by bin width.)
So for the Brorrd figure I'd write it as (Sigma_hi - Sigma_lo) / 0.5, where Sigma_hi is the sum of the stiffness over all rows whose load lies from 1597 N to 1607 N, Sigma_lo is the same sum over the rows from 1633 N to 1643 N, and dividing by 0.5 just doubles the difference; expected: -114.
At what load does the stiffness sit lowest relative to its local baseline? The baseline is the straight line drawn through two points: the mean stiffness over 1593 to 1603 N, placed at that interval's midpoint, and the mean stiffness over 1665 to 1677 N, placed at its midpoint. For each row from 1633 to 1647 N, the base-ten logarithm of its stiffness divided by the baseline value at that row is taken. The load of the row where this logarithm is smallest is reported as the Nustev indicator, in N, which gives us 1638.0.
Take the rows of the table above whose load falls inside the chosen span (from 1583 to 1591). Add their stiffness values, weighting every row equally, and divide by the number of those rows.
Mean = 76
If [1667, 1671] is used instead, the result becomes 109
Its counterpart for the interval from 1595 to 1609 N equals 50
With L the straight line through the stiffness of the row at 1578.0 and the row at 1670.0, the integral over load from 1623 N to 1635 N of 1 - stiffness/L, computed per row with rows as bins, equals 4.4 N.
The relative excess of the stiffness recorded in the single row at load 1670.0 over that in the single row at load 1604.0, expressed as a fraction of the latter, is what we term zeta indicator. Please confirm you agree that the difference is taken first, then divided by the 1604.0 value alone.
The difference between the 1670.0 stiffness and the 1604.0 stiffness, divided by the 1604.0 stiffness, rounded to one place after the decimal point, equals 1.3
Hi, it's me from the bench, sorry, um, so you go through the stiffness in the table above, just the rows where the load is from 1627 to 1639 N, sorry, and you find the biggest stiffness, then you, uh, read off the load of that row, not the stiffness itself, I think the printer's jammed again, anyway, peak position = 1628.0 N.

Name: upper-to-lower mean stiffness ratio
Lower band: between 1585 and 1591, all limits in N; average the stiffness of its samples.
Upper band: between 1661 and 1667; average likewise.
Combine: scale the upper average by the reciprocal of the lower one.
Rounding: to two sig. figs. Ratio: 1.5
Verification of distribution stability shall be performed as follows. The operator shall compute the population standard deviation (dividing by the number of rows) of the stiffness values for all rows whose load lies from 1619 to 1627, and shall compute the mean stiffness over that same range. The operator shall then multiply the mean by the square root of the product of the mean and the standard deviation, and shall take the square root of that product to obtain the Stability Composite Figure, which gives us 28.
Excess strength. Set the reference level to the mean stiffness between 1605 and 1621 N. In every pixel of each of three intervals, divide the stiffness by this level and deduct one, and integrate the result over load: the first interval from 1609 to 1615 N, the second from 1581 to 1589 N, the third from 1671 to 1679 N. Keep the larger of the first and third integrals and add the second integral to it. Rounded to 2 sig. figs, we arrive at 7.7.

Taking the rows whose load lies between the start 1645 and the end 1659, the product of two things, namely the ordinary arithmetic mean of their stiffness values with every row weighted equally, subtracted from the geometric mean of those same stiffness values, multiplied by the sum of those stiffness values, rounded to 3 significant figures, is -448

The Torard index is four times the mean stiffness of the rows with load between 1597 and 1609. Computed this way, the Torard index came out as 197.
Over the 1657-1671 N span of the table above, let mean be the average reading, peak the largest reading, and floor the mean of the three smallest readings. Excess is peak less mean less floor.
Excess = -103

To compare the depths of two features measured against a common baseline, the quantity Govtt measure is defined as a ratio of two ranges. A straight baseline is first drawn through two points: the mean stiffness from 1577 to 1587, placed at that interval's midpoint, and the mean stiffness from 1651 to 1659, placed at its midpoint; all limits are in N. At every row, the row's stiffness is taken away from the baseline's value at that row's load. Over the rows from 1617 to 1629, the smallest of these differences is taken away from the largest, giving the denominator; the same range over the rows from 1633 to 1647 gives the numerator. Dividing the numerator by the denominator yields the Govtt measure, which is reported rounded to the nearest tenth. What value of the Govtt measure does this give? 1.2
